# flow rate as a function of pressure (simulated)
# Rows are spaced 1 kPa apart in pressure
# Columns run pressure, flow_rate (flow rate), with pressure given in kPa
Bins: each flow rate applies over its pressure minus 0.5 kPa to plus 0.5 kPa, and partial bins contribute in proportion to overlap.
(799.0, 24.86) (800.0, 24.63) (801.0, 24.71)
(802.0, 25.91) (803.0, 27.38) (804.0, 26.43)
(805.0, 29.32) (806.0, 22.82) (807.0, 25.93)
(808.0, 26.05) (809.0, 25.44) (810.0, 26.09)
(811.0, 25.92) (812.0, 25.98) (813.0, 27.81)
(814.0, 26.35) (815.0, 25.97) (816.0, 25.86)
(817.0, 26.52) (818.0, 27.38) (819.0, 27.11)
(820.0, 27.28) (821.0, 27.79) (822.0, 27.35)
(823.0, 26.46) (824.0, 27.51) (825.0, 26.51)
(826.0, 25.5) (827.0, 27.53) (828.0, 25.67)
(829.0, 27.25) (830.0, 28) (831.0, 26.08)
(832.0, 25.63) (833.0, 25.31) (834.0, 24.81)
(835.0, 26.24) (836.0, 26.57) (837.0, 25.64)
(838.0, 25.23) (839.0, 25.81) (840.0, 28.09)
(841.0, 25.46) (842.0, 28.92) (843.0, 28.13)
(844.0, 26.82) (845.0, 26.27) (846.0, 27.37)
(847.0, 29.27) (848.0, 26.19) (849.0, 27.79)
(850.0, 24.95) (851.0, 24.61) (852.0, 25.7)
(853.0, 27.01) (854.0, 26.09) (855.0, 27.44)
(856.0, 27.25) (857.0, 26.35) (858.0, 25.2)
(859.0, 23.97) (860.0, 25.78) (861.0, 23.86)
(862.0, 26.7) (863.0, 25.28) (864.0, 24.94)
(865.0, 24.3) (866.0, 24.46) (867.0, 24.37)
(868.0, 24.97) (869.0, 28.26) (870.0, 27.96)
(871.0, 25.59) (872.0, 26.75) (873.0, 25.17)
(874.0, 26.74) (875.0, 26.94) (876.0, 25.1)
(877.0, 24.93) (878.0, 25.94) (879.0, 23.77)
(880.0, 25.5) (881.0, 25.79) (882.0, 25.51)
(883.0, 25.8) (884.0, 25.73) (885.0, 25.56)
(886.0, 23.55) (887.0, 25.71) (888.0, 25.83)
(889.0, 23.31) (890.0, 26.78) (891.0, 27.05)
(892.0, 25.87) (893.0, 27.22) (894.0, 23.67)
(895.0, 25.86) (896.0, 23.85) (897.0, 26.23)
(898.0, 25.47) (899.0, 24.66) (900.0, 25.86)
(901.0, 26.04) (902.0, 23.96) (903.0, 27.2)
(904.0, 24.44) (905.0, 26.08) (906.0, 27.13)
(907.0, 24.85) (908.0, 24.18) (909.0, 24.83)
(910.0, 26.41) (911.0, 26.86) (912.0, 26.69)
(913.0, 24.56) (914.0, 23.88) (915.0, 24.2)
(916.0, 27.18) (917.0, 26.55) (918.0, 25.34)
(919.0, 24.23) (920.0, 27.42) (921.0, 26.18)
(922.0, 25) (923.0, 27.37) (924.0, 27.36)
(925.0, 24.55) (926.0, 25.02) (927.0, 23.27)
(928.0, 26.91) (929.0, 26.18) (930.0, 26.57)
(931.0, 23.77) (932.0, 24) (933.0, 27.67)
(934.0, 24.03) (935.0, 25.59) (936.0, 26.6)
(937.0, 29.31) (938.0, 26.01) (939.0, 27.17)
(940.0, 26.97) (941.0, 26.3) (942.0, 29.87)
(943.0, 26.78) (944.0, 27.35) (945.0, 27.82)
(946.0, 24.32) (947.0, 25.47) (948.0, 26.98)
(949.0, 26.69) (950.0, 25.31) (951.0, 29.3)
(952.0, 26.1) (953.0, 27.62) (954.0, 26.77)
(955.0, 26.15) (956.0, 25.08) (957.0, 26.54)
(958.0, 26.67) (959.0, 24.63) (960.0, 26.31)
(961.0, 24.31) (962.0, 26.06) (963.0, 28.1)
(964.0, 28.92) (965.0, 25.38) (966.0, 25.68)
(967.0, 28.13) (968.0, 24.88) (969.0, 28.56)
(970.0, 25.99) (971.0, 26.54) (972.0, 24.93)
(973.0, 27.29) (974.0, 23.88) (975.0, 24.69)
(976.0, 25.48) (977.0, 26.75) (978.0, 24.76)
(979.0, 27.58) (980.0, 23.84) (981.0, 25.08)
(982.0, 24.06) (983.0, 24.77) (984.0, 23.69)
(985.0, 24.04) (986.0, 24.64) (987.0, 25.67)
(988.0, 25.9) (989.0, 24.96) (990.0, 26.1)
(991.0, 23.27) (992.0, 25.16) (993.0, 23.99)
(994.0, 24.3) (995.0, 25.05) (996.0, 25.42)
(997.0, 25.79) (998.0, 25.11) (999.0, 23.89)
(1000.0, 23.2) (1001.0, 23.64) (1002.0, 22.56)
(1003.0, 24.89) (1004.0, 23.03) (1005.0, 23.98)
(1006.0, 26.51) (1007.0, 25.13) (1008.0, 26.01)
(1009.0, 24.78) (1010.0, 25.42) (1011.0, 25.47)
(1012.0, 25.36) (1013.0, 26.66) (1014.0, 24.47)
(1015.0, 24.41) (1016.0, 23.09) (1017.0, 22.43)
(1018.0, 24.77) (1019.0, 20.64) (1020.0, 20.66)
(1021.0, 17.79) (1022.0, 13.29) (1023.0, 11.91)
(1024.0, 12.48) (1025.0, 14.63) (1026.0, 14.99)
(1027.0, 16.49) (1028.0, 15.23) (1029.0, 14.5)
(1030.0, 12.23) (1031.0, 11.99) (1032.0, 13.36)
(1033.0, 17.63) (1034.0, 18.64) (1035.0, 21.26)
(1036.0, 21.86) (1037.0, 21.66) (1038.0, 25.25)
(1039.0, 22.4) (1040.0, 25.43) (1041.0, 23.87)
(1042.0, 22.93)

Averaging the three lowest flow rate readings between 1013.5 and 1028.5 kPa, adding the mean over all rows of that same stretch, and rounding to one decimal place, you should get 31.0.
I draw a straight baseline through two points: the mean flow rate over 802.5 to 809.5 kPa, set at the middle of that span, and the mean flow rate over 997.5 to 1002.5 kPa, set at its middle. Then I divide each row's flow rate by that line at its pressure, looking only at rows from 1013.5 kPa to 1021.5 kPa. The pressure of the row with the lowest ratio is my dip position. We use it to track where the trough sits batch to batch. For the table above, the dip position 1021.0 kPa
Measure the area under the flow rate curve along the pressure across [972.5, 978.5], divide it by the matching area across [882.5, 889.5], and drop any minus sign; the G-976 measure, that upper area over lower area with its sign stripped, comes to 0.87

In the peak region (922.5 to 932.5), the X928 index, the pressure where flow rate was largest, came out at 923.0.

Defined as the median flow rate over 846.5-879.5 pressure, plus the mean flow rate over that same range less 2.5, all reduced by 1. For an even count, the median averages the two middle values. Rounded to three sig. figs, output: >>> 48.1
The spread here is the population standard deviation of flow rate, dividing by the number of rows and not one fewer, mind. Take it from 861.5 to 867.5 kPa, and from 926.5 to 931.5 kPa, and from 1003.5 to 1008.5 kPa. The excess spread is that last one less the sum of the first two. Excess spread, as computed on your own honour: -1.1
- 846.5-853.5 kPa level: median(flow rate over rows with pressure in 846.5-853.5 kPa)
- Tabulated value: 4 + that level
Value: 30.2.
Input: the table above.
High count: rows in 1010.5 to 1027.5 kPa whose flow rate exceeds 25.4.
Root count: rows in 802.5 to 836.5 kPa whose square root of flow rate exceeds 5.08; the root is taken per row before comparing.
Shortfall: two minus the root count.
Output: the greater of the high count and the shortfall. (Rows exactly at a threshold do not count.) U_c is 2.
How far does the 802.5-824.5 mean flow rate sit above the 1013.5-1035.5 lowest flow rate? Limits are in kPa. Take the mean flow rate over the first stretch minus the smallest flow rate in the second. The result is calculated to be 14.7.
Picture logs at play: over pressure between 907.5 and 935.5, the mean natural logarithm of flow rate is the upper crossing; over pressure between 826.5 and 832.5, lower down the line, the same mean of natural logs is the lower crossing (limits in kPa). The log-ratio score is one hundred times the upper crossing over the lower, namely 99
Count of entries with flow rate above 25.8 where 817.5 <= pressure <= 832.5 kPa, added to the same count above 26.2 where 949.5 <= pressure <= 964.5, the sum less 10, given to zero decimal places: 10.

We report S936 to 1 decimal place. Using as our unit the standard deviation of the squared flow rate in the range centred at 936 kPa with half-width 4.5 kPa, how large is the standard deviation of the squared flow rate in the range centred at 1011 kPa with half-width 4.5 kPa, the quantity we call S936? 0.4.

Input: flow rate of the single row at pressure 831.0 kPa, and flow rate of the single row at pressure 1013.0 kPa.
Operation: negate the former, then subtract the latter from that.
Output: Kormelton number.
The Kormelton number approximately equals -53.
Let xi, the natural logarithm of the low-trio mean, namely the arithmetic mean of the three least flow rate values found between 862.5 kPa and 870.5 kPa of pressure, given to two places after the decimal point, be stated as 3.19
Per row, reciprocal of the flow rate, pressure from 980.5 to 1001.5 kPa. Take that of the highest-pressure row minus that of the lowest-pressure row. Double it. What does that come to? 0.005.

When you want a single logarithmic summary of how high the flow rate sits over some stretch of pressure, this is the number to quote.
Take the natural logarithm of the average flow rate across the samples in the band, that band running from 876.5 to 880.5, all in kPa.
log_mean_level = 3.22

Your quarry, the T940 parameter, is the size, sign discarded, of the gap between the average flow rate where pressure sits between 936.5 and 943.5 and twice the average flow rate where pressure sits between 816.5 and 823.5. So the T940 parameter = 26.8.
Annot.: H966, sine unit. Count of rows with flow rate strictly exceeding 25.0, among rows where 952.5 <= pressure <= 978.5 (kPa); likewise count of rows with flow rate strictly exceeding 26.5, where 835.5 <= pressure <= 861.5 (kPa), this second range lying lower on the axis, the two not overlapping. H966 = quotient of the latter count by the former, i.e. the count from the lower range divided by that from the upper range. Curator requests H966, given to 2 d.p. 0.58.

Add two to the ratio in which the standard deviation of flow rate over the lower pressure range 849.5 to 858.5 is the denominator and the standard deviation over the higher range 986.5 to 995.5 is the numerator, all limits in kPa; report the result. 2.9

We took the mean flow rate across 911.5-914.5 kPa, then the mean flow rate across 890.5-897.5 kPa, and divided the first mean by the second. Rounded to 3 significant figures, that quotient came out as 0.975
